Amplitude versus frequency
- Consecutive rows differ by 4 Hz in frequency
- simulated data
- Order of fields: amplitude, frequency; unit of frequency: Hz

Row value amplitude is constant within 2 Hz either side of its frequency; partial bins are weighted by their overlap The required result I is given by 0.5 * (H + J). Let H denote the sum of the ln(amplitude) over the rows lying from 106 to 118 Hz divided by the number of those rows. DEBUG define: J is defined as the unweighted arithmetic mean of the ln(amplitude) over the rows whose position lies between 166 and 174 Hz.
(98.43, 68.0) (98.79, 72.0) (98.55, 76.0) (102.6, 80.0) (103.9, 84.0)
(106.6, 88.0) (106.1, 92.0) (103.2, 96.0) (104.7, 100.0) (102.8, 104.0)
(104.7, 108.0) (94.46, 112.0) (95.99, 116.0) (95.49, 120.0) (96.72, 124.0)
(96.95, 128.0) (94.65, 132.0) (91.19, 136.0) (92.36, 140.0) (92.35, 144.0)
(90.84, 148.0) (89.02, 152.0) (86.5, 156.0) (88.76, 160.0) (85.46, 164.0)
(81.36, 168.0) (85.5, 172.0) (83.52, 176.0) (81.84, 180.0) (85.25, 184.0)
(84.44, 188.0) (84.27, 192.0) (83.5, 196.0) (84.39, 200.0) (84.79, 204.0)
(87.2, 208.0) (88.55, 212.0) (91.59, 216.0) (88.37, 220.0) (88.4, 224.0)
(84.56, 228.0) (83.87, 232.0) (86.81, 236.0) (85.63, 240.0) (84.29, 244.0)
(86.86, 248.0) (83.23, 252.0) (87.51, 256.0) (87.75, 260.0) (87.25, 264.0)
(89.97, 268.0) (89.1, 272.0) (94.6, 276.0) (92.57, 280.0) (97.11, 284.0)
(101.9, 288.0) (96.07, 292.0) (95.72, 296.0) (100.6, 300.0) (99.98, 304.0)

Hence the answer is 4.51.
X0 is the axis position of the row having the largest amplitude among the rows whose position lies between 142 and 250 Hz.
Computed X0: 144.0 Hz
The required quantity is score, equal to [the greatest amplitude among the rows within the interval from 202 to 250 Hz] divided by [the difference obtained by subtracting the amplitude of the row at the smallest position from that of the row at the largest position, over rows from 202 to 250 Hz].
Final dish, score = 44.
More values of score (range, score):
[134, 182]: -10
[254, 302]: 8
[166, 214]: 12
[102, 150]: -9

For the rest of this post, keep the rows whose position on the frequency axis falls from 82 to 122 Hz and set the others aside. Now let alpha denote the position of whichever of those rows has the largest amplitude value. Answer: 88.0 Hz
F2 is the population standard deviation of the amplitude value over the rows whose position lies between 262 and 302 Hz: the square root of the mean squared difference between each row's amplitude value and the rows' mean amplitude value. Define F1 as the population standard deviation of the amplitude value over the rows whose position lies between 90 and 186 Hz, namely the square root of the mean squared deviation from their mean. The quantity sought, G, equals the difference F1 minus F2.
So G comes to 2.8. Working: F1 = 7.37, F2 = 4.6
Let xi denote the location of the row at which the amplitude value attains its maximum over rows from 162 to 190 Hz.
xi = 172.0 Hz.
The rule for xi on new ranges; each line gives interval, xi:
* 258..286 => 284.0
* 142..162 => 144.0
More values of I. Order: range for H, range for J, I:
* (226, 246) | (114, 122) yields 4.50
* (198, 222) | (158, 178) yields 4.46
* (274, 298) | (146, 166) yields 4.52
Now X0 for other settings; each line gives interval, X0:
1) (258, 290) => 288.0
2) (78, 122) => 88.0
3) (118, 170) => 128.0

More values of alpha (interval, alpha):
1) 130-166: 132.0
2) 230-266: 260.0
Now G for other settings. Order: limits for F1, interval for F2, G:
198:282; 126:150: 0.8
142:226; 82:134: -1.6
